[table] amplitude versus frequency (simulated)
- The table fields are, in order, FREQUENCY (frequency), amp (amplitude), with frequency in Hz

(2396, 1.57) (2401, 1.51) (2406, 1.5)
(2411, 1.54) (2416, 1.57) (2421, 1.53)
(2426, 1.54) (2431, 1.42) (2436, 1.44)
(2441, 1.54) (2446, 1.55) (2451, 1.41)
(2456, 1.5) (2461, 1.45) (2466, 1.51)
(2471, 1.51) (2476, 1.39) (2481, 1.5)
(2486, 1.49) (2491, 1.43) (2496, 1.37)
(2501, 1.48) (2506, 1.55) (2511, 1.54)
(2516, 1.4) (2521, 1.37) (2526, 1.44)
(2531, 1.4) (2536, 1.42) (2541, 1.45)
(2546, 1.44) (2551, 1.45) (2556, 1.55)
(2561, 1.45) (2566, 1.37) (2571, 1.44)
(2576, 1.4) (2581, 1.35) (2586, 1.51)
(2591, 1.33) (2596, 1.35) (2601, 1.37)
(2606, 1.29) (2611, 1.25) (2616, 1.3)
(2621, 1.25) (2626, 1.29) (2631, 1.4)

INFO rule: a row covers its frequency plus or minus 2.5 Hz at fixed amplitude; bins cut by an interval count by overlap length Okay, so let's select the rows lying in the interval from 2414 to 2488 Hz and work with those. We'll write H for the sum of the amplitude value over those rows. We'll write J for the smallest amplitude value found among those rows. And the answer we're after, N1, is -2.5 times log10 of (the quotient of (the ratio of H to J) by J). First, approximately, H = 22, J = 1.39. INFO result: -2.7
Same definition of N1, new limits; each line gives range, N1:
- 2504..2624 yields -3.3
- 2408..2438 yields -1.6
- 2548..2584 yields -1.8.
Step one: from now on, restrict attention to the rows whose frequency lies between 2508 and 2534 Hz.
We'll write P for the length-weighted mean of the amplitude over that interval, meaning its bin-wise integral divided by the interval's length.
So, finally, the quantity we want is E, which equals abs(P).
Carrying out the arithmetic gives 1.43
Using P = 1.43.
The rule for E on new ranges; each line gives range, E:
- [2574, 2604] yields 1.38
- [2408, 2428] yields 1.54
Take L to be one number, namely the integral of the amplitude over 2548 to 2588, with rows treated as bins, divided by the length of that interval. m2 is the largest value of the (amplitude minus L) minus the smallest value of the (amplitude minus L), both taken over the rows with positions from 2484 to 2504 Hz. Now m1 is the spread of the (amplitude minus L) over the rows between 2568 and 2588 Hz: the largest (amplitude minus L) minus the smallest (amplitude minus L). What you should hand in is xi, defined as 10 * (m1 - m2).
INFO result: 0.4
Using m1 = 0.160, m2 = 0.12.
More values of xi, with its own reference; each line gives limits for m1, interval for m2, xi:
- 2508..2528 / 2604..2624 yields 1.2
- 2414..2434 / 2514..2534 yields 0.8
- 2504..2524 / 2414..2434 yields 0.3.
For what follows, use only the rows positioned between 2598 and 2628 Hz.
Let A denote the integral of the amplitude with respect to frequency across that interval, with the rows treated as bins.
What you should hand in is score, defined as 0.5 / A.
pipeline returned 0.0129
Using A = 38.8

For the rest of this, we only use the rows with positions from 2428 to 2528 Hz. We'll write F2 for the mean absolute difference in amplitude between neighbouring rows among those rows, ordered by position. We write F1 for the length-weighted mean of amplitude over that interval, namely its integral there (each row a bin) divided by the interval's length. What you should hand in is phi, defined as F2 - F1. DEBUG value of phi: -1.40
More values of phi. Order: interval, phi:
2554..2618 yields -1.31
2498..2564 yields -1.40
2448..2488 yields -1.41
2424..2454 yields -1.40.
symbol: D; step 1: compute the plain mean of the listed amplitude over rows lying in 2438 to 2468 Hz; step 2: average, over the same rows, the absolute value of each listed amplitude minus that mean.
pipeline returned 0.042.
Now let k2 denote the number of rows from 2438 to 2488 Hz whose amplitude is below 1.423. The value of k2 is 2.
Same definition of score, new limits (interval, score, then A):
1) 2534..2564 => 0.0114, 43.8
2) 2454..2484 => 0.0113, 44.3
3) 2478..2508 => 0.0114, 44.0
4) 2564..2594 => 0.0119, 42.0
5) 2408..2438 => 0.0111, 45.2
